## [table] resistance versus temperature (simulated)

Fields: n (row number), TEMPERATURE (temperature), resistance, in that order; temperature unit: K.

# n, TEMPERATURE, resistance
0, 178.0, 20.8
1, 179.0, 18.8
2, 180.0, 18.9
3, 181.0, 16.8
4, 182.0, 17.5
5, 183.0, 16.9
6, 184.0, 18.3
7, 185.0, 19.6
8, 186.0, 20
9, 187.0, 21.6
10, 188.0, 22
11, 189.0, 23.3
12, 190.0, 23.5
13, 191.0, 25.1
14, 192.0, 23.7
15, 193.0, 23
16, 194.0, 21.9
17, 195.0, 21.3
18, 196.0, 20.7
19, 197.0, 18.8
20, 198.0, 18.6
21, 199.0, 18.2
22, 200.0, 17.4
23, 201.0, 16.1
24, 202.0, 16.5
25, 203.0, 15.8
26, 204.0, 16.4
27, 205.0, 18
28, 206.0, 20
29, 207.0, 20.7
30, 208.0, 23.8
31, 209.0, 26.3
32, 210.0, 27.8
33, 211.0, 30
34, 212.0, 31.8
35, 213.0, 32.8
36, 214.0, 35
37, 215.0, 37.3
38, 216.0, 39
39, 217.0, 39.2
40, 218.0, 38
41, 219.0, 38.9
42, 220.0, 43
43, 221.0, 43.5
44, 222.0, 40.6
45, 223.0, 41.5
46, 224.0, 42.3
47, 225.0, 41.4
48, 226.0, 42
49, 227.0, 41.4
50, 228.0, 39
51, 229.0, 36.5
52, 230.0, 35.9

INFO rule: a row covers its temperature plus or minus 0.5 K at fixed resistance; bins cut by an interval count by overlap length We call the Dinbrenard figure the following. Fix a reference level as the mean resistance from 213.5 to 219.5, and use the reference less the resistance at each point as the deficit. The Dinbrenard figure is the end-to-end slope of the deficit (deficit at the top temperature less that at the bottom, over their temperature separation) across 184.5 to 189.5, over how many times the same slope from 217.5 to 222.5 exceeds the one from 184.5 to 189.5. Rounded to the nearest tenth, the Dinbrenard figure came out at -1.3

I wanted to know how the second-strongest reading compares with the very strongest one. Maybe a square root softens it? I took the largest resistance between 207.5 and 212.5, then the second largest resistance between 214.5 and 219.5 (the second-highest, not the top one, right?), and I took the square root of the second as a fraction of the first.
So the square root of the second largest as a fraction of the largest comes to 1.11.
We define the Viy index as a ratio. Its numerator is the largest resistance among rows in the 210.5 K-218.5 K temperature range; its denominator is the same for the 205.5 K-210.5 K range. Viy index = 1.4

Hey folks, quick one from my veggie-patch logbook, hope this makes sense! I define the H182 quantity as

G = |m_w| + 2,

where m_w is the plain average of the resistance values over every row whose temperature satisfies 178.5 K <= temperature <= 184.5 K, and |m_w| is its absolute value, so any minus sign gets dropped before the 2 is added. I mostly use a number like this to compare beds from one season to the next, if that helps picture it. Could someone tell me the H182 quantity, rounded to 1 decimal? 19.9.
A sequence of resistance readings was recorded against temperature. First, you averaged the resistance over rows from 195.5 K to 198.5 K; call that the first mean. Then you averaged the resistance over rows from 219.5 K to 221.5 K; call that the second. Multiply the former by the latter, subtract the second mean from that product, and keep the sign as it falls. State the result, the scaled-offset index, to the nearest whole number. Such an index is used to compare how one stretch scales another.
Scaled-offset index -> 794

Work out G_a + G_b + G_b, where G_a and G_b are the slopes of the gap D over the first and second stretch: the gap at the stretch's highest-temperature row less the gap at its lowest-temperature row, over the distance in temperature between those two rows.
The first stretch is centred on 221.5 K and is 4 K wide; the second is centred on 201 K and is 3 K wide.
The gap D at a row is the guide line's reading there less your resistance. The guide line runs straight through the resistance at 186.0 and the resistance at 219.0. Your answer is 3.1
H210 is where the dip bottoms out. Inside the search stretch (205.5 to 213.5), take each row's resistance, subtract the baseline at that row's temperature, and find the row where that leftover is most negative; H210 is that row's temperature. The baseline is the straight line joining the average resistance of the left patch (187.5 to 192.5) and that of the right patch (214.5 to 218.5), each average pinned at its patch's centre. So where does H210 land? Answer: 206.0 K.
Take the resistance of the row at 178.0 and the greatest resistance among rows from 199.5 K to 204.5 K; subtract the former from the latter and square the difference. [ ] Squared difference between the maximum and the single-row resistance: 12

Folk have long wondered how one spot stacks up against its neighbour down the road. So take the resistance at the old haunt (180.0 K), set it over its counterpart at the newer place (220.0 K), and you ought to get 0.44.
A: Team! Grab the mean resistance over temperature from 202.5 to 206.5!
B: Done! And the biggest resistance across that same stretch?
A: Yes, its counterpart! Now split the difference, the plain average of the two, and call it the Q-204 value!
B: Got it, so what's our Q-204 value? 19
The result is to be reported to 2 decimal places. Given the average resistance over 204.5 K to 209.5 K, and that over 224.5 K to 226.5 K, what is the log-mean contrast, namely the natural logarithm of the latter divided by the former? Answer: 0.65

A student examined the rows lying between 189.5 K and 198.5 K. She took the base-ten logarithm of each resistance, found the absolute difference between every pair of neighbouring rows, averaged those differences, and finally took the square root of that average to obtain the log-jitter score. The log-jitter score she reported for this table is 0.141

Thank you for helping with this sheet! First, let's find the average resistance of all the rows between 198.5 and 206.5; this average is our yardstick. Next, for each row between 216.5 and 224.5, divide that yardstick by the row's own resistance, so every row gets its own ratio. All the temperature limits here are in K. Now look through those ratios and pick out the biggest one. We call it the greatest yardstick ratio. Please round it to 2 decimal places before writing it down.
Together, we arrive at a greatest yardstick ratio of 0.46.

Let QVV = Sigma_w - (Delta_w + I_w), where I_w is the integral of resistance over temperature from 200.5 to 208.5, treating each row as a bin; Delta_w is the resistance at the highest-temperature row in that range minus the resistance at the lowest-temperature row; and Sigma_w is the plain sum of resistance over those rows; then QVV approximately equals -8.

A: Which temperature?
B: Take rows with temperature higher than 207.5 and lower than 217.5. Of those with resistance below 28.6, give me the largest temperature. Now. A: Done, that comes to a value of 210.0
